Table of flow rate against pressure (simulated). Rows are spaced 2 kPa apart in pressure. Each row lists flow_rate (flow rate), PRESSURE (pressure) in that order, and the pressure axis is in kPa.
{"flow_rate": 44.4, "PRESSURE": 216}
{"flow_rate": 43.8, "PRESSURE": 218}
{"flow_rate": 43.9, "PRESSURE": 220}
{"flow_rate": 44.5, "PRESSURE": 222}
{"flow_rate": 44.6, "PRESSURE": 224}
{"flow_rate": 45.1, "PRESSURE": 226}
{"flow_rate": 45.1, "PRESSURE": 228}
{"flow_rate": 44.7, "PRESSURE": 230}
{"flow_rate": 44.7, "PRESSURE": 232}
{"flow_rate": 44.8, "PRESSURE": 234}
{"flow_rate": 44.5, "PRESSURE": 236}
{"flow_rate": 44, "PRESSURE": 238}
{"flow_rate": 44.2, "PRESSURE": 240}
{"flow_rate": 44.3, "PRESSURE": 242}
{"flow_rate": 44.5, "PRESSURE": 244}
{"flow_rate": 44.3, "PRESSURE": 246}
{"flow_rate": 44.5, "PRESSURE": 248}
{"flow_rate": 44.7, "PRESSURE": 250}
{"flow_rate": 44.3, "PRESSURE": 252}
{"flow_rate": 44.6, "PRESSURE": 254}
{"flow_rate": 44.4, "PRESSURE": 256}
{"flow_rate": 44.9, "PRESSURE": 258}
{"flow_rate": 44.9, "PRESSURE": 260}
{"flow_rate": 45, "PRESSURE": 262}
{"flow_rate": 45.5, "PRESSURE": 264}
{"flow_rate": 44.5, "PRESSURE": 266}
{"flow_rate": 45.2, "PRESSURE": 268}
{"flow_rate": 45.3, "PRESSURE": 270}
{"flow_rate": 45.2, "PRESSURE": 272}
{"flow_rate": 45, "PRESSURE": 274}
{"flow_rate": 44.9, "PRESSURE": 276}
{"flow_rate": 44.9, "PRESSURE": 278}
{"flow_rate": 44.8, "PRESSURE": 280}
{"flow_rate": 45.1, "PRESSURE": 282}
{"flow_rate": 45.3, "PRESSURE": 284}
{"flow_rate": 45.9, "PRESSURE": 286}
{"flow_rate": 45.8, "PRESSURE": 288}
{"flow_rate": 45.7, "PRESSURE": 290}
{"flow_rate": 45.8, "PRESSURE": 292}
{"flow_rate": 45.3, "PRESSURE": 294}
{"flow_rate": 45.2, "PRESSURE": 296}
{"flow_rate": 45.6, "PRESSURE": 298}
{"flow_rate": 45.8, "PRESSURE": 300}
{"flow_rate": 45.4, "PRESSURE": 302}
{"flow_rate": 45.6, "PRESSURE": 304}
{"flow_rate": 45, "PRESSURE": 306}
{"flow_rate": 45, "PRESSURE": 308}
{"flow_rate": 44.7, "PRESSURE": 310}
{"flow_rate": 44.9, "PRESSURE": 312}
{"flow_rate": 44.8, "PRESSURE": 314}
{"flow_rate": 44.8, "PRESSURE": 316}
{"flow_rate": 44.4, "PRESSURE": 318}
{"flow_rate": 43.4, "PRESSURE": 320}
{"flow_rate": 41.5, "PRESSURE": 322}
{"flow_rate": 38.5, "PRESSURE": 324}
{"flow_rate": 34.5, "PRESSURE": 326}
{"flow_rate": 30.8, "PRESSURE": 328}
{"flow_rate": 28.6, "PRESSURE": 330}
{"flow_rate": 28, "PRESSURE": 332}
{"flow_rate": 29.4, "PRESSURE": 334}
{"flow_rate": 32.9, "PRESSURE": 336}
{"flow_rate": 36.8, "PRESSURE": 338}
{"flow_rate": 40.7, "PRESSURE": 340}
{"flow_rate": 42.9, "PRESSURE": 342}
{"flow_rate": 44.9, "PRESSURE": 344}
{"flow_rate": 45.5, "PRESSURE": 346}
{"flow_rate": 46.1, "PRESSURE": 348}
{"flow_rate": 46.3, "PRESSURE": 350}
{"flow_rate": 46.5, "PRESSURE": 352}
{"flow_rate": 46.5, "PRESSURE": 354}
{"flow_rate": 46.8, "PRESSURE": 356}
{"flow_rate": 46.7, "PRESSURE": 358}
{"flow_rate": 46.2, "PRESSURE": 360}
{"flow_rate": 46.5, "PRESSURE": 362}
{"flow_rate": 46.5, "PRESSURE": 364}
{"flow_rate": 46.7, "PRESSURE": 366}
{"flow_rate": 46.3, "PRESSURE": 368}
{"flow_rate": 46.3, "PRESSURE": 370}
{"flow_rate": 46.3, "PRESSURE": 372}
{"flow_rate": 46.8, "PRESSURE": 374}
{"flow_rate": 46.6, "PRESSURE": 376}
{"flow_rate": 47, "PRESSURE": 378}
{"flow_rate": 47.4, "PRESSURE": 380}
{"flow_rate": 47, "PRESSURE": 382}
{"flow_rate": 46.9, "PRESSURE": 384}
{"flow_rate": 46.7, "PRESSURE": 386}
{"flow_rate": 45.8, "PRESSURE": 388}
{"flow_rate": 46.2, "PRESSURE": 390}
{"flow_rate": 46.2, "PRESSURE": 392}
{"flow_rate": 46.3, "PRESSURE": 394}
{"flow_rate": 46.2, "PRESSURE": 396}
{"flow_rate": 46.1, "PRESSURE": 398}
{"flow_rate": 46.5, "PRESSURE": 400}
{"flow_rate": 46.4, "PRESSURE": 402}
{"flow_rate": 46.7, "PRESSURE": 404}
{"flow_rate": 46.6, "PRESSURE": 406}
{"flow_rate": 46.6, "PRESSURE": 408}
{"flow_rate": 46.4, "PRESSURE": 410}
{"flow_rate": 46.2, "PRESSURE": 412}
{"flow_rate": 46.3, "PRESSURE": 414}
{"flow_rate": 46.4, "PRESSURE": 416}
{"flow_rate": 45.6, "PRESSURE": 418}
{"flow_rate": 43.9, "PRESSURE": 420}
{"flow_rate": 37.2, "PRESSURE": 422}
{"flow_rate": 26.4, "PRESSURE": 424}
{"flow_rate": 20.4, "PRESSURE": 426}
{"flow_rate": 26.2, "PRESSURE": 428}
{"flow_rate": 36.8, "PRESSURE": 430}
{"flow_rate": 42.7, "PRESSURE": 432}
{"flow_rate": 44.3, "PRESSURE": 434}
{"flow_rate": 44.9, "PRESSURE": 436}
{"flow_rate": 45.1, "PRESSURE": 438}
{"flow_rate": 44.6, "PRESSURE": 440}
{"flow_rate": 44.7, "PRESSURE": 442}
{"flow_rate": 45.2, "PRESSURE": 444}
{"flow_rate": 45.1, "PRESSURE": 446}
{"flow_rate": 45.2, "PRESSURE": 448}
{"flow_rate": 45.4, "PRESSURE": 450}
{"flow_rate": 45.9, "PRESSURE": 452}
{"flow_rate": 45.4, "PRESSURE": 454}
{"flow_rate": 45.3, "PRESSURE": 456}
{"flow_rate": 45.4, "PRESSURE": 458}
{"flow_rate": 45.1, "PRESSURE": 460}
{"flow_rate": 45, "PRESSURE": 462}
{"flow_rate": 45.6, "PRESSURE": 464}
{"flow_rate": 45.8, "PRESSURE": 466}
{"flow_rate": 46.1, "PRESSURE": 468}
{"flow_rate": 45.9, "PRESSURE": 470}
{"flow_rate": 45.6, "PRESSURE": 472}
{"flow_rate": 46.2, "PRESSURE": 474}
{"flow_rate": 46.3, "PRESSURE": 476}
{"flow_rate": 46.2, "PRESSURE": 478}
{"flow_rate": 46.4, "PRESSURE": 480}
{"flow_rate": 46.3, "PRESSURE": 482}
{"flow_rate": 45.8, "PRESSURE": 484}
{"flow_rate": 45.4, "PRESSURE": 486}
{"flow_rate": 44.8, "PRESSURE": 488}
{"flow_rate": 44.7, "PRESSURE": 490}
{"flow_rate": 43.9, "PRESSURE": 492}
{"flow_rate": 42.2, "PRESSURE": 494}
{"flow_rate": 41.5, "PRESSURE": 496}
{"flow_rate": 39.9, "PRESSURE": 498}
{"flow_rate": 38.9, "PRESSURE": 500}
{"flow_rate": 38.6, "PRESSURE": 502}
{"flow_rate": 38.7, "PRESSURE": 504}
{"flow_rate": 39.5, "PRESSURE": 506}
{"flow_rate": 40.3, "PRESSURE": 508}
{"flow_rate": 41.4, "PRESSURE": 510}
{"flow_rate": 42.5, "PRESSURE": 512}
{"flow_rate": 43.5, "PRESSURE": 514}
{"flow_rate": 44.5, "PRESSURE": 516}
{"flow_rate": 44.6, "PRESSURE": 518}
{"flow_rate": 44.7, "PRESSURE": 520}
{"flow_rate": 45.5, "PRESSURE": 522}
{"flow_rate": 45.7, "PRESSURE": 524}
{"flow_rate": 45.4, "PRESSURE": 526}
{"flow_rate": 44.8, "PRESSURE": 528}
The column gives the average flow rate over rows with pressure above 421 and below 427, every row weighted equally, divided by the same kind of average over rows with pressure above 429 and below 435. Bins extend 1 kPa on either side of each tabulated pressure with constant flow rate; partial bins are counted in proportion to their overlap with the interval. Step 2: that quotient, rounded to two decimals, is 0.68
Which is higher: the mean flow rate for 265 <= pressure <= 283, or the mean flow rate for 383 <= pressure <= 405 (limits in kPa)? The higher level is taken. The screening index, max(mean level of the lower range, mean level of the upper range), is 46.4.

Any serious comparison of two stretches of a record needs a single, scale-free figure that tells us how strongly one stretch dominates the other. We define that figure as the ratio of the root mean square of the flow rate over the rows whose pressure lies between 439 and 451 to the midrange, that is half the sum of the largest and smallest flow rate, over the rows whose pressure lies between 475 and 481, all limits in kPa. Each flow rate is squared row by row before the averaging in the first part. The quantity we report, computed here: 0.97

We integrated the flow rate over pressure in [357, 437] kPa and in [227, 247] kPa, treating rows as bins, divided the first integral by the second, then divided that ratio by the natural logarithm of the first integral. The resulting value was 0.48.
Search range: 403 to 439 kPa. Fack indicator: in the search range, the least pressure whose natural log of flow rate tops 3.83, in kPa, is 404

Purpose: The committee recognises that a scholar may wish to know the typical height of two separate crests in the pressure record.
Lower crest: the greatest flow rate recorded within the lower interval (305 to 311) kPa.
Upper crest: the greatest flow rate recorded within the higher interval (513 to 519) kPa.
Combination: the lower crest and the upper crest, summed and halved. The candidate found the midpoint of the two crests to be 44.8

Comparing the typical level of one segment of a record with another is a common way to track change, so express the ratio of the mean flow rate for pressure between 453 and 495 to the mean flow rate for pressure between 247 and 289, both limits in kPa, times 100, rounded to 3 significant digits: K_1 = 101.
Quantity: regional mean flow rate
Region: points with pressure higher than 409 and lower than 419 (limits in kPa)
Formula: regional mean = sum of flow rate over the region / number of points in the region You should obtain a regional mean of 46.2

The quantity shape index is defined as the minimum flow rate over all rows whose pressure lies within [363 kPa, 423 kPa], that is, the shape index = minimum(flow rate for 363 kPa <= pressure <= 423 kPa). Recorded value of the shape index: 37.2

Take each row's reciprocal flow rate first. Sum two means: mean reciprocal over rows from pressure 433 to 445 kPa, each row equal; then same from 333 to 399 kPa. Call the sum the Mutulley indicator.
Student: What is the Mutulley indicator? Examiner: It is 0.045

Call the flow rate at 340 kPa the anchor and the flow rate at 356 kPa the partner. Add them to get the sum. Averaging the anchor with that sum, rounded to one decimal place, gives 64.1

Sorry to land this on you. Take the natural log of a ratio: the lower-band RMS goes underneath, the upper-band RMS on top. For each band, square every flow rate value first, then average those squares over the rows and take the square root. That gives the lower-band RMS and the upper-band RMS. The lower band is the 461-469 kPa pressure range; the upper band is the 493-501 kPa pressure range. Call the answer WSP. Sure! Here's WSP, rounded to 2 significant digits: -0.12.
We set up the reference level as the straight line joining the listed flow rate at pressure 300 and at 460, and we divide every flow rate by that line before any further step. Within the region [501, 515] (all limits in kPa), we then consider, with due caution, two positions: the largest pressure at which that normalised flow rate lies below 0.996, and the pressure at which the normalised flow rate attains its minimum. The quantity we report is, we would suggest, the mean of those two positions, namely 508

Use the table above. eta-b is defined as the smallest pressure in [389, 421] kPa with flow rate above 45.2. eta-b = 390 kPa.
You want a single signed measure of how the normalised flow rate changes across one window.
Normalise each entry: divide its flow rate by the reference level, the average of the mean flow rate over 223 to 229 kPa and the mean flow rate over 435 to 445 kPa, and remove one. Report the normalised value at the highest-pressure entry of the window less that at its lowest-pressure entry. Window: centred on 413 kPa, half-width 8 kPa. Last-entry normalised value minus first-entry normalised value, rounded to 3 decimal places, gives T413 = -0.060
